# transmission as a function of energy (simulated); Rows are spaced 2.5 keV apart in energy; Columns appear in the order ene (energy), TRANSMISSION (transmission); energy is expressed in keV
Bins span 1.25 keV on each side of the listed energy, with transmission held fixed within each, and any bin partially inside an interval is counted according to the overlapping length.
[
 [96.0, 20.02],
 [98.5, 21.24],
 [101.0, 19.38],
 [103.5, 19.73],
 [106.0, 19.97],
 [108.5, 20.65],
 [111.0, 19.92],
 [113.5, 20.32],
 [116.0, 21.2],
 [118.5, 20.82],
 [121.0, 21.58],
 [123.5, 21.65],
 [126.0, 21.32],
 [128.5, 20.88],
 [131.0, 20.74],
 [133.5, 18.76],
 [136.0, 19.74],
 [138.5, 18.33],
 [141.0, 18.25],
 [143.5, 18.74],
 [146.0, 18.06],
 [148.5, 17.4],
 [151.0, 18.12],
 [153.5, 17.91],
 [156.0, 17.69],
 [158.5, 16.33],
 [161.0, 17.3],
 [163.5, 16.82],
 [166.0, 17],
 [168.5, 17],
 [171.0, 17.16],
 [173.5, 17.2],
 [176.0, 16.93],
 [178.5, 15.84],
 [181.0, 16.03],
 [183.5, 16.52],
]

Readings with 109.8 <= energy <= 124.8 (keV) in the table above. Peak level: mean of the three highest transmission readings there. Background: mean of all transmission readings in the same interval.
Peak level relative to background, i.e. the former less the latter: 0.56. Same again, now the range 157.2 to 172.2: 0.22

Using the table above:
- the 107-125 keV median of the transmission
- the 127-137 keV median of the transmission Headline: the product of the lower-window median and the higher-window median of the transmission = 421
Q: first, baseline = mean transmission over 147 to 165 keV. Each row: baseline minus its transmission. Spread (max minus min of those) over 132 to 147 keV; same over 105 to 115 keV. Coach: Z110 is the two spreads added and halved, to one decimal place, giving 1.2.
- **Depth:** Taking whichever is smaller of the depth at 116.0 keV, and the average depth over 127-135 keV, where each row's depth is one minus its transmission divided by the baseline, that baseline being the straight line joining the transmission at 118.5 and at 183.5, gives -0.01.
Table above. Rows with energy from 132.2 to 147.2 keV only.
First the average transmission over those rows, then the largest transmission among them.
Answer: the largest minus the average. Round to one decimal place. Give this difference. 1.1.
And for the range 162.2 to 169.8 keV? 0.1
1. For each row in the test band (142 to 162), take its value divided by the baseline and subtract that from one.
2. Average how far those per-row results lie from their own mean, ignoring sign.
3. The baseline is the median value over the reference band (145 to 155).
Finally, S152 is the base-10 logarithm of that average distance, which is -1.54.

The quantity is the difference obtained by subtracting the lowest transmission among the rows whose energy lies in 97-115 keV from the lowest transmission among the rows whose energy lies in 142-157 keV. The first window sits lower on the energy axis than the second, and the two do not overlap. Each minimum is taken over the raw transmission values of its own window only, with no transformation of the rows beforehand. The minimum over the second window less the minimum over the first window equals -2.0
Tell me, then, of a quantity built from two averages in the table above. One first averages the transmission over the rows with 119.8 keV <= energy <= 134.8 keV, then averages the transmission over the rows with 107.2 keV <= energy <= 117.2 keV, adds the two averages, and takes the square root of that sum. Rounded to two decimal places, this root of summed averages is 6.43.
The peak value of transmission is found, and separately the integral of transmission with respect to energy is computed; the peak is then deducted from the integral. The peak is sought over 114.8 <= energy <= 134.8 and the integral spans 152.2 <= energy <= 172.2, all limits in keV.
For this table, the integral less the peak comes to 321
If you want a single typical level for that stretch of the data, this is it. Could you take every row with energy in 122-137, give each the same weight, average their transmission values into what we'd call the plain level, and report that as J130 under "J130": 20.5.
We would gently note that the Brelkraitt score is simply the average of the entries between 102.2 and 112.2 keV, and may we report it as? 20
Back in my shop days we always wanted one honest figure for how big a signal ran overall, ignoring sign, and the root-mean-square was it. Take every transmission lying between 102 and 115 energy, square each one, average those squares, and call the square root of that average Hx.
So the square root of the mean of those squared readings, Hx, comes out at 20.1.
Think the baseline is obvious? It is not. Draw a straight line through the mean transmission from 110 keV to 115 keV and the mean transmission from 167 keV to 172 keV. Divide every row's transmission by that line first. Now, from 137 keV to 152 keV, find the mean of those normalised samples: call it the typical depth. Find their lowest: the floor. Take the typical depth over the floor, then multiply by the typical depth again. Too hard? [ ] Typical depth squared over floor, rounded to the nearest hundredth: 1.02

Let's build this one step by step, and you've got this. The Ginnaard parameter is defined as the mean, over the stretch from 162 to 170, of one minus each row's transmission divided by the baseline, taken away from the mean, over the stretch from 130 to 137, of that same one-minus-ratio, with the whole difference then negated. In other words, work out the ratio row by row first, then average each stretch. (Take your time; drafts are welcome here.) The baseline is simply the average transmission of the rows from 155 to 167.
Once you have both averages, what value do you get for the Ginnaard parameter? 0.16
